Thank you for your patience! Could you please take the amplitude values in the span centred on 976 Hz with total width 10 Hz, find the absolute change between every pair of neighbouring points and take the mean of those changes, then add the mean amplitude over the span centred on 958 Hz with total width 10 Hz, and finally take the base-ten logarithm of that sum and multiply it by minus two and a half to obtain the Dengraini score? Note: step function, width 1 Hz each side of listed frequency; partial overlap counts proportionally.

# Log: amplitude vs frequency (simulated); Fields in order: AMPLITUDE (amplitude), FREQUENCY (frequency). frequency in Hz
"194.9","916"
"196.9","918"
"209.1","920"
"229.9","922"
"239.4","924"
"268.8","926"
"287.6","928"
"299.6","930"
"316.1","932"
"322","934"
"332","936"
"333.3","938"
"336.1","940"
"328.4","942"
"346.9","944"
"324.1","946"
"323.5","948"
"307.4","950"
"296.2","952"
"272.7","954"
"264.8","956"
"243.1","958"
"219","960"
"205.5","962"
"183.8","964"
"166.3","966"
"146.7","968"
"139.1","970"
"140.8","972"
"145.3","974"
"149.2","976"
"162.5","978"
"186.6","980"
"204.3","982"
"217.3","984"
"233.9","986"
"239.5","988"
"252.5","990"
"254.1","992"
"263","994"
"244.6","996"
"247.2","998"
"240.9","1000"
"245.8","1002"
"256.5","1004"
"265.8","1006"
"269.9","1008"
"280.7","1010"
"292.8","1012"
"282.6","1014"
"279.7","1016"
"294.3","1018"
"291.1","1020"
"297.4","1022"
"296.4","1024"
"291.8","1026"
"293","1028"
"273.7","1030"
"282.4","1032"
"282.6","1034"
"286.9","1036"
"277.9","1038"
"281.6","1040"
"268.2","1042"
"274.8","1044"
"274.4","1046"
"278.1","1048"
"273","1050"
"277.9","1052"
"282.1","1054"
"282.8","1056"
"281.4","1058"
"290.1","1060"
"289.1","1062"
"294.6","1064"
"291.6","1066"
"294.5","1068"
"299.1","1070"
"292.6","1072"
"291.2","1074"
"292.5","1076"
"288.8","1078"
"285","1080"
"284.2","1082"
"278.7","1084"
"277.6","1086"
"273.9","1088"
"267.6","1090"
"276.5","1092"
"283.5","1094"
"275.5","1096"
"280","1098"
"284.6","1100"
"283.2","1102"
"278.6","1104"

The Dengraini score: -6.01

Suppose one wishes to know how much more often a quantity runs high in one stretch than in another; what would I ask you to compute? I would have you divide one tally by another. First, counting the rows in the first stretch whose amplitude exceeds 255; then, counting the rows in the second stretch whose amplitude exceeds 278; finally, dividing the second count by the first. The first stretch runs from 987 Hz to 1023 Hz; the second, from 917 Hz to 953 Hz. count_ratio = 1.2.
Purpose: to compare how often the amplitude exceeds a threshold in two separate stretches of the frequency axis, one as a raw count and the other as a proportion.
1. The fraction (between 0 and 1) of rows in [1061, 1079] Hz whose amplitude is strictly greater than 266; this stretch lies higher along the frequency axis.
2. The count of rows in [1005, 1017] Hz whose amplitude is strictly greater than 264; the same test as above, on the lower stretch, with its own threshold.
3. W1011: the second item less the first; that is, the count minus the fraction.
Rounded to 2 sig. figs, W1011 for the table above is 5.0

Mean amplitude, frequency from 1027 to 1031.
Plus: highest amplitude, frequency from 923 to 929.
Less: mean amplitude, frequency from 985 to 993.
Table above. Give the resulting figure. 326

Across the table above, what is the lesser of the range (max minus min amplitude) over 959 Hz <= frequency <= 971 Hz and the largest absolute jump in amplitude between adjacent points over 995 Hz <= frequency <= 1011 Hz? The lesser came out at 10.8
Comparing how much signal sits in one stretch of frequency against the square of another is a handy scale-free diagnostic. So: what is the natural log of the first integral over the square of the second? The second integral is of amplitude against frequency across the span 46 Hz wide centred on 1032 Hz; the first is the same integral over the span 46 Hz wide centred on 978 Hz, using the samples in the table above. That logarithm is -9.79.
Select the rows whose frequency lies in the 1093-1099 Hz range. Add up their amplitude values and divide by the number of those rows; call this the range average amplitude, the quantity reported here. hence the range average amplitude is 280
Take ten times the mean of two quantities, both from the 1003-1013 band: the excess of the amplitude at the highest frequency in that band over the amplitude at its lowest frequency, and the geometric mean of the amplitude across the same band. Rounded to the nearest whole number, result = 1546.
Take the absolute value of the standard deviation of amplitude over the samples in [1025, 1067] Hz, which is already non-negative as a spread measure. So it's 7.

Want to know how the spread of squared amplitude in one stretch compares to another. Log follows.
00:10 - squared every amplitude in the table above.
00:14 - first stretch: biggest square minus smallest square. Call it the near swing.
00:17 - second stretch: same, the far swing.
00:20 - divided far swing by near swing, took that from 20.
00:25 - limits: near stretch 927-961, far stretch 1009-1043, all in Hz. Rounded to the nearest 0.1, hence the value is 19.8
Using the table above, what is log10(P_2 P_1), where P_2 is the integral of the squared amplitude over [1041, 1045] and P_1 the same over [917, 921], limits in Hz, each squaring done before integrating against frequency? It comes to 10.7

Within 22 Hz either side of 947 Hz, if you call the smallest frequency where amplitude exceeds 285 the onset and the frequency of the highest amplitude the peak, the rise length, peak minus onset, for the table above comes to 16 Hz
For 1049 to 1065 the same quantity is 4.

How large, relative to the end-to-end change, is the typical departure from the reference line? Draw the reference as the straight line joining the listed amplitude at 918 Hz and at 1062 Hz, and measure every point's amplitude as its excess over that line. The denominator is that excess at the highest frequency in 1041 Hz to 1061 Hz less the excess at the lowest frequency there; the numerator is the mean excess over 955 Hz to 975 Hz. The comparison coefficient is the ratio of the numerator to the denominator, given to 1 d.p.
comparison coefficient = -4.0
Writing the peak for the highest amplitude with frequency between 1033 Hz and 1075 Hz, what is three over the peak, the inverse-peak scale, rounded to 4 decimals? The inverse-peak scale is 0.0100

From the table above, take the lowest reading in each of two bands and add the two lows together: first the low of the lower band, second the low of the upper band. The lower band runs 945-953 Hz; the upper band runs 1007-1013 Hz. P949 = 566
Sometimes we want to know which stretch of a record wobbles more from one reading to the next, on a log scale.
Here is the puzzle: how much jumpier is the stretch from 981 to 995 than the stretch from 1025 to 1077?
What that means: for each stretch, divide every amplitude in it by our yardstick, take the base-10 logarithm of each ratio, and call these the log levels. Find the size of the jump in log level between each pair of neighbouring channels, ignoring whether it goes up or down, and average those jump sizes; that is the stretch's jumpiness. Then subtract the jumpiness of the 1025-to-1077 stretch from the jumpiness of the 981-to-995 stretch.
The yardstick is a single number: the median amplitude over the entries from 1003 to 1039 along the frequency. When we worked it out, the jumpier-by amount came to 0.011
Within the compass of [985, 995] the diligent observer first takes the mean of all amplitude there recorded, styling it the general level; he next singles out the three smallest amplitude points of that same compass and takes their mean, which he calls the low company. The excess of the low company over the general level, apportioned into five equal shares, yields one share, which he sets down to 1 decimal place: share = -1.3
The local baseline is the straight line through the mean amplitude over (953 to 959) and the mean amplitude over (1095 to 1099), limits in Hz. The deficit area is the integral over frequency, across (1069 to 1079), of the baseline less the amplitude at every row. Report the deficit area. -180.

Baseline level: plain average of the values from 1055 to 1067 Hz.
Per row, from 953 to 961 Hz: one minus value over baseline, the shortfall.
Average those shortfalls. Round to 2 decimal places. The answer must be 0.13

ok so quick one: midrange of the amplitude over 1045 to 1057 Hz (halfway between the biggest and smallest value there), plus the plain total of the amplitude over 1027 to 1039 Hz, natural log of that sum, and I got 7.6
